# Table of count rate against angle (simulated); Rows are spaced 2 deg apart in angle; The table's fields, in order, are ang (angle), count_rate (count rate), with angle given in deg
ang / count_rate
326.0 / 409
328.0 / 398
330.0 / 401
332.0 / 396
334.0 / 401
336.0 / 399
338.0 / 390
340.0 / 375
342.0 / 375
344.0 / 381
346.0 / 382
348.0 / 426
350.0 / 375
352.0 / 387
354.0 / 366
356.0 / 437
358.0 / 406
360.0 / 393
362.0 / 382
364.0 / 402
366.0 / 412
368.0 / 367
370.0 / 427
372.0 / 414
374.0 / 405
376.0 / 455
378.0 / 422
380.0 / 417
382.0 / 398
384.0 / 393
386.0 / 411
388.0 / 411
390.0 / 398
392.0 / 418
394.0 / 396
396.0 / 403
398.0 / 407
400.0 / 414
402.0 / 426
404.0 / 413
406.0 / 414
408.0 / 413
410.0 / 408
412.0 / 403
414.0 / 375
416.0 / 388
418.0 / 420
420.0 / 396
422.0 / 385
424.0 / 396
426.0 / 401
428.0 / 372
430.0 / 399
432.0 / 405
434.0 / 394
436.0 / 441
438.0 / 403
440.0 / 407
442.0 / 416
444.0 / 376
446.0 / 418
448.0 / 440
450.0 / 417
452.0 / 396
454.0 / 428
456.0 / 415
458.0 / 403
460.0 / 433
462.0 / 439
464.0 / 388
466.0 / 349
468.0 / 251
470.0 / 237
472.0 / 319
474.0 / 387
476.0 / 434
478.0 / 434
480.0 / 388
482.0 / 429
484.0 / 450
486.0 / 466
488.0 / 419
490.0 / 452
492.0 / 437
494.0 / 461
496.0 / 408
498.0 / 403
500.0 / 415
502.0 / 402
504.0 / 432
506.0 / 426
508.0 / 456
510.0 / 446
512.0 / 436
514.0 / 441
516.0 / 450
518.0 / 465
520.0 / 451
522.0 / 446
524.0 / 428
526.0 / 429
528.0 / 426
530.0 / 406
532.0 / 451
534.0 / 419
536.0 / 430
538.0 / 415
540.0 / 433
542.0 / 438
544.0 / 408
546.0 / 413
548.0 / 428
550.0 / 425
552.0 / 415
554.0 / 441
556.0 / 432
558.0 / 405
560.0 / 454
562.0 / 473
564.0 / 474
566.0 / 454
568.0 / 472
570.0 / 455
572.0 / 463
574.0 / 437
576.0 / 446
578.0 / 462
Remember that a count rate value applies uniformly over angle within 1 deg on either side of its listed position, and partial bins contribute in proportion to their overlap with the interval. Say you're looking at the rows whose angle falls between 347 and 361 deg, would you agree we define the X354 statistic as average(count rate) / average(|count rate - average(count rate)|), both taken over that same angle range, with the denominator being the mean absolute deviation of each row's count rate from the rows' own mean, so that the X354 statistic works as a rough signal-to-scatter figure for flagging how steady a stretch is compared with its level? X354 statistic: 19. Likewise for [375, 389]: 30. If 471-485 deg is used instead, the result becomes 11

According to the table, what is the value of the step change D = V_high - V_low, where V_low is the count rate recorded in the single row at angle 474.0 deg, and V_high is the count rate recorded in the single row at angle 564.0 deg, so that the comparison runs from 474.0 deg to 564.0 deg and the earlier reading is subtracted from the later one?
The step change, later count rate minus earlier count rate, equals 87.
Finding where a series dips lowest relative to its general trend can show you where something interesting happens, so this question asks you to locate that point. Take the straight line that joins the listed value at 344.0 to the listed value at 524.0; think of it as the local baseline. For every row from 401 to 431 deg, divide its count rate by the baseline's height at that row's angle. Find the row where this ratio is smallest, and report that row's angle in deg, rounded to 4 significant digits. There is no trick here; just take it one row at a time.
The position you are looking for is 428.0 deg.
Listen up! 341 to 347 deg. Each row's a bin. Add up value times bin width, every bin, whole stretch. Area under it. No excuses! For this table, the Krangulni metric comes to 2276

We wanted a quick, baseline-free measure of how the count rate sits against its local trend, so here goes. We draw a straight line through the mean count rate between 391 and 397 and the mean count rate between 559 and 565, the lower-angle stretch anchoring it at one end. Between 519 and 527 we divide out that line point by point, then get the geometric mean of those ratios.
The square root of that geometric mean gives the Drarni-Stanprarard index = 0.98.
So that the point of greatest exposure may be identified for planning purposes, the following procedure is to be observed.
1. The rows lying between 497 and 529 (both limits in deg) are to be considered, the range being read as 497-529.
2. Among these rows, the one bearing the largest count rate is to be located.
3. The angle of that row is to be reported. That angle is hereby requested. 518.0 deg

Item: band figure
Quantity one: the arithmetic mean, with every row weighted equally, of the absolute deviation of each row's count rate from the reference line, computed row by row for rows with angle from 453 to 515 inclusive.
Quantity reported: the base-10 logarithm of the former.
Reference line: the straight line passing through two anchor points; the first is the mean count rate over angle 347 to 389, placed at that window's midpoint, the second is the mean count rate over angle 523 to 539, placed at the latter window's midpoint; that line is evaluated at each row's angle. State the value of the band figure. 1.5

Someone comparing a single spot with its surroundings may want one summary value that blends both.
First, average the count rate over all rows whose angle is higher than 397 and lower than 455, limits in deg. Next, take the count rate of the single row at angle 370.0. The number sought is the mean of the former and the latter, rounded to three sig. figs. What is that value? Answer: 416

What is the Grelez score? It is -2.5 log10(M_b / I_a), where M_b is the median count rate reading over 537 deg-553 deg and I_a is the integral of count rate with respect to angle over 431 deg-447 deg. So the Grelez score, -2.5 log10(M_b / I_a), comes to 2.98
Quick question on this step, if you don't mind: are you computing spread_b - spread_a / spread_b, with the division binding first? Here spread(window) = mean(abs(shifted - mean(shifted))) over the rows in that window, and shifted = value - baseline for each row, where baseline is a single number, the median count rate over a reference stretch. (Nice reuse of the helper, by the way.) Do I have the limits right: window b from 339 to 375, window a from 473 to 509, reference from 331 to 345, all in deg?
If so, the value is 17.6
